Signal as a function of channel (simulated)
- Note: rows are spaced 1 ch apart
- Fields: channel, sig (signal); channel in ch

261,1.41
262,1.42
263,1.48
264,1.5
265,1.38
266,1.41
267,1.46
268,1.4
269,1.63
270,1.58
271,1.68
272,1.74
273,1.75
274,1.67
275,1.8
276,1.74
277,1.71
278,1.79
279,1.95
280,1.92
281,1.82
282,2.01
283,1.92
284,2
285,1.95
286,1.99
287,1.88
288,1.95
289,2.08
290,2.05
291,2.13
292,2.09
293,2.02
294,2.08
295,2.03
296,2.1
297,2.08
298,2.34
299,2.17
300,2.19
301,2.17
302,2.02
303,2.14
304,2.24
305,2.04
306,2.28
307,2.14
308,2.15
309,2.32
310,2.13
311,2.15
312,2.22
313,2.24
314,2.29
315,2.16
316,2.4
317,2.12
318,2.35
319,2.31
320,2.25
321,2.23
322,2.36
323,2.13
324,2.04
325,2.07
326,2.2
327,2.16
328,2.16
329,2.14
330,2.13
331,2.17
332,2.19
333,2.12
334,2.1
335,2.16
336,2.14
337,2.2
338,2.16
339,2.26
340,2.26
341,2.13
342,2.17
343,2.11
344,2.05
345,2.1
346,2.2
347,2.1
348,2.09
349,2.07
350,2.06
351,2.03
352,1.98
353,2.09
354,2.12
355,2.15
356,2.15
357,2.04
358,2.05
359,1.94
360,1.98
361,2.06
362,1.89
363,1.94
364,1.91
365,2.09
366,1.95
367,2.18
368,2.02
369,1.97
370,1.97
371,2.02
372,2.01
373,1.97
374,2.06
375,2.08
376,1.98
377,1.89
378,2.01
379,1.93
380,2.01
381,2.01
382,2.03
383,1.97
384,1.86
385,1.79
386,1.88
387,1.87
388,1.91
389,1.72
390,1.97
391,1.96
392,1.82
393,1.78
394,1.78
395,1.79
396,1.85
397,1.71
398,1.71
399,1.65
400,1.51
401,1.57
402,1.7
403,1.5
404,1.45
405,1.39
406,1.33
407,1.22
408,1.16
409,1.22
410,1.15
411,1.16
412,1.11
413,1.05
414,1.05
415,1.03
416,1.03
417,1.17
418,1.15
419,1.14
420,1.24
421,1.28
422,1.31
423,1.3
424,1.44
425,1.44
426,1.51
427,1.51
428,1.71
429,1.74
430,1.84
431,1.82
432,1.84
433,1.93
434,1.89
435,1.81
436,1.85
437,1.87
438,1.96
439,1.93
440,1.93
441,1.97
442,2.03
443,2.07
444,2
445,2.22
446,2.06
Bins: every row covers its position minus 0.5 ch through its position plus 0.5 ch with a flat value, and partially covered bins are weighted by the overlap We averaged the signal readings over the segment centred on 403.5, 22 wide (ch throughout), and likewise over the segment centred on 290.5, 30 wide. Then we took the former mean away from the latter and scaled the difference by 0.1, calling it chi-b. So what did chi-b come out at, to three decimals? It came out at 0.057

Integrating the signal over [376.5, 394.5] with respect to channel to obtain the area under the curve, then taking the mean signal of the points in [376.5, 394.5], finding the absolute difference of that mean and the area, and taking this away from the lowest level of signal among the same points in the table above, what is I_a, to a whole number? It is -31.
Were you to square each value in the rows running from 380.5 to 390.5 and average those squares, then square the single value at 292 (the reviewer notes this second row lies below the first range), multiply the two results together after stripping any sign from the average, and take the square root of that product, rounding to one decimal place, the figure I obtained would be 4.0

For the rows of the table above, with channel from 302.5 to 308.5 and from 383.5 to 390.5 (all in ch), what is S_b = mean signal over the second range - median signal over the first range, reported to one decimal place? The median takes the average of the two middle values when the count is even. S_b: -0.3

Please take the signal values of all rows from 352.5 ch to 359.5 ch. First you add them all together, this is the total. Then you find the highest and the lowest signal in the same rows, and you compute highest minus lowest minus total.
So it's -14.3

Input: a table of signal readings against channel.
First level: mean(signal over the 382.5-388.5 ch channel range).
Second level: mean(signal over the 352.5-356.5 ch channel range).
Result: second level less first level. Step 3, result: 0.25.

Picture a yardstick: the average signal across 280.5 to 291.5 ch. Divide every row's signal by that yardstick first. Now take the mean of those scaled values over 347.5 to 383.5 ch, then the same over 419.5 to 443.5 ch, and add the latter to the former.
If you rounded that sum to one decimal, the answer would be 1.9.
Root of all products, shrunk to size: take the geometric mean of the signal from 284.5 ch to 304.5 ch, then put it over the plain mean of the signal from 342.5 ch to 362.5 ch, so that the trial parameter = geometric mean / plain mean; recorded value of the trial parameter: 1.01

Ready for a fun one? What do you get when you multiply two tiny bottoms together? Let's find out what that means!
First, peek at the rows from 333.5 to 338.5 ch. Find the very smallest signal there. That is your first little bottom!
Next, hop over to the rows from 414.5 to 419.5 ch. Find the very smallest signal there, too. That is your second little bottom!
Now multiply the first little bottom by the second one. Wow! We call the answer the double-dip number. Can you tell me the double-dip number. 2.2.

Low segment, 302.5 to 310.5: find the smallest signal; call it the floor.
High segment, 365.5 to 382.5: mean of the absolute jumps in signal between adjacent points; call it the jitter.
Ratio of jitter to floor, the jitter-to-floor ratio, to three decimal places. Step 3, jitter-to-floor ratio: 0.035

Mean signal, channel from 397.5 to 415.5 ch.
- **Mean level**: 1.3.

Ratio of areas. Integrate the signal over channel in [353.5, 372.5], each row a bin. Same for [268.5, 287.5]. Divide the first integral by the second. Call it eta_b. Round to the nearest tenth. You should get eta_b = 1.1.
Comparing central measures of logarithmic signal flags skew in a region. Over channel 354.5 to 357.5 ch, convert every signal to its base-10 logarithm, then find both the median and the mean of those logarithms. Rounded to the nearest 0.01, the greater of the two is 0.33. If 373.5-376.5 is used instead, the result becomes 0.31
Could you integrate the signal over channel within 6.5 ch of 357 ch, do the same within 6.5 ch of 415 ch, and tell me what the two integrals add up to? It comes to 41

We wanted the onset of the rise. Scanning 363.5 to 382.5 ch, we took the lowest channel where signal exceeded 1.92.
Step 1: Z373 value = 365 ch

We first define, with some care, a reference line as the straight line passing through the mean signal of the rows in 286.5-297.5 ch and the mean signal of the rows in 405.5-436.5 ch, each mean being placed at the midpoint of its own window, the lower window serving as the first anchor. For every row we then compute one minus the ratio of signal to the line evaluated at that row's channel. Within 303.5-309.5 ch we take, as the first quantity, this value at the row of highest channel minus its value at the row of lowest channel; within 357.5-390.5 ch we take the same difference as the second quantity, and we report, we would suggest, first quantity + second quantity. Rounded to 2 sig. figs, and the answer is -0.13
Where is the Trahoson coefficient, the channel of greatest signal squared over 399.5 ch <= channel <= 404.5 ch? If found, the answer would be 402 ch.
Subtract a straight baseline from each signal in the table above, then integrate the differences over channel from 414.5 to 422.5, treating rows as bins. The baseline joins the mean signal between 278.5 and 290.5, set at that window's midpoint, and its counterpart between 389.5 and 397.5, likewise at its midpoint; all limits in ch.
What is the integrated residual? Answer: -5.1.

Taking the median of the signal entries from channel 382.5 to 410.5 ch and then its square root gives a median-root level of 1.31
